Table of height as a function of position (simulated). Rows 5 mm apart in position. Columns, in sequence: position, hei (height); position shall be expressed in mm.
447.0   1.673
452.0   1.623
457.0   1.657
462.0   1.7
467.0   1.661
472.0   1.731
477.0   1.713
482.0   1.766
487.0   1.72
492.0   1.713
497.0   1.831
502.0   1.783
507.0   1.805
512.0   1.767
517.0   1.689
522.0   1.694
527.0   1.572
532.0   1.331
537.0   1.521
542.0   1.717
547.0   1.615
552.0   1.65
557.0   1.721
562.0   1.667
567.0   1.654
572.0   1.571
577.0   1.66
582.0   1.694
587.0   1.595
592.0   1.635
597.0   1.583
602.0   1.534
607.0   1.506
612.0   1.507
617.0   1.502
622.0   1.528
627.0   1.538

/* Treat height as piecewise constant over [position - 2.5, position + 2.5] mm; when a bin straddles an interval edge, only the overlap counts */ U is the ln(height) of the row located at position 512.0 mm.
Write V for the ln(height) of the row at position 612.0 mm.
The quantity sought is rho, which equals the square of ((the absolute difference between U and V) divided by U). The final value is 0.08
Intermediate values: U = 0.57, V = 0.410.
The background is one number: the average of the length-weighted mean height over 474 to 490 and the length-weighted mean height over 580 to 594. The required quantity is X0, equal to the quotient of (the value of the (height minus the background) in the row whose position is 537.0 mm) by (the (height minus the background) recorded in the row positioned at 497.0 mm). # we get -1.1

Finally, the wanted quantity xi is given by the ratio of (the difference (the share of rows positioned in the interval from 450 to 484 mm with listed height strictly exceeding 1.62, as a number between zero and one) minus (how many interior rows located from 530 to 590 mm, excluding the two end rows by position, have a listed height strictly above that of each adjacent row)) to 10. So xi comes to -0.20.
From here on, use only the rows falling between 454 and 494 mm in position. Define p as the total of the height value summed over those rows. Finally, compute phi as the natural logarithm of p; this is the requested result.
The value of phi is 2.61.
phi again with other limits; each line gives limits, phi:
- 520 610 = 3.36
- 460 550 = 3.41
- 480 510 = 2.36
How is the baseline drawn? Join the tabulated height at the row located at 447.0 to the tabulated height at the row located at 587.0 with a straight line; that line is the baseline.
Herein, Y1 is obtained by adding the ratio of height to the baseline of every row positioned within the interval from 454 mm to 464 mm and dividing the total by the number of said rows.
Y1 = 1.01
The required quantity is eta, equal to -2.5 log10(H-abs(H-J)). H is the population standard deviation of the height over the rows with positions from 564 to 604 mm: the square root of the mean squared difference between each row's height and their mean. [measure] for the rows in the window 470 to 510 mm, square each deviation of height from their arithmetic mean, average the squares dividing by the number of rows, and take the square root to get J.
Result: 3.43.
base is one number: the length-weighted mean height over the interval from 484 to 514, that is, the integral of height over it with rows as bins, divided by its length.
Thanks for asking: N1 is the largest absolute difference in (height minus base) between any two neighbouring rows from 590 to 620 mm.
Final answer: 0.052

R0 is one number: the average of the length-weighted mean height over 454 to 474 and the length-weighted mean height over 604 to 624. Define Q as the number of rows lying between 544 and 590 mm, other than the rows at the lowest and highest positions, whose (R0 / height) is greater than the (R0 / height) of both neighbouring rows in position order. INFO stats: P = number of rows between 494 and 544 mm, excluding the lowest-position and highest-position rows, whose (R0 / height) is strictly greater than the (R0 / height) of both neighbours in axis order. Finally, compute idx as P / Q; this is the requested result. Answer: 3.0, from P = 3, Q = 1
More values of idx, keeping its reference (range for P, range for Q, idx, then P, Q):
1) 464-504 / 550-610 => 1.0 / 2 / 2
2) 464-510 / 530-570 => 3.0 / 3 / 1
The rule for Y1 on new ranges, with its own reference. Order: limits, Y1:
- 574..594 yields 1.03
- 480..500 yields 1.07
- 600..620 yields 0.96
